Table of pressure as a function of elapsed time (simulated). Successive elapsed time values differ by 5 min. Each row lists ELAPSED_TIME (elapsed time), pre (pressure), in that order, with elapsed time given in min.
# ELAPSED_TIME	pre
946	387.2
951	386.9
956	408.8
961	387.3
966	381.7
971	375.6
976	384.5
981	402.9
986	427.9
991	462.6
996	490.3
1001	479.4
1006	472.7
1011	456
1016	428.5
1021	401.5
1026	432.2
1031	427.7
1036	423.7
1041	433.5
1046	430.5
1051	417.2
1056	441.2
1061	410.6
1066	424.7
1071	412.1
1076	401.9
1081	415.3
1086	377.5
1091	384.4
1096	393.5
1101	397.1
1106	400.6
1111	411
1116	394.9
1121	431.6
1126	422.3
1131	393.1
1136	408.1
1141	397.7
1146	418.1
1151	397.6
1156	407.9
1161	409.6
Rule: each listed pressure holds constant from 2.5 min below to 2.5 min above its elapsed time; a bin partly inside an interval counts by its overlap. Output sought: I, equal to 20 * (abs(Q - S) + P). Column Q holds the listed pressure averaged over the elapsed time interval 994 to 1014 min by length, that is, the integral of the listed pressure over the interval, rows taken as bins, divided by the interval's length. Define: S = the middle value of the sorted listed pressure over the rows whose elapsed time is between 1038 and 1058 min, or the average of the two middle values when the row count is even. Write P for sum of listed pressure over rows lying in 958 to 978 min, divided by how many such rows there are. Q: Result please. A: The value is 8467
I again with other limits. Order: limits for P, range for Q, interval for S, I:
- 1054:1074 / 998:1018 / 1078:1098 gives 9878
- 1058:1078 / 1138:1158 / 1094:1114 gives 8376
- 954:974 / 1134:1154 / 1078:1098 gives 8095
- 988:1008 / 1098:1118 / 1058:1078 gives 9735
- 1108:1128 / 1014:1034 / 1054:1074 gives 8378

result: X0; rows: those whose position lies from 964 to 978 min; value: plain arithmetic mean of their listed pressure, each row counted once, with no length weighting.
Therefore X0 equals 381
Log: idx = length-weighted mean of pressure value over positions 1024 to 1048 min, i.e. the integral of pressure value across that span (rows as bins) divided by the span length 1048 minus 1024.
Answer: 429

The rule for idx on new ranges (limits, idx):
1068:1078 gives 408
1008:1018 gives 444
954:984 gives 390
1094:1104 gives 396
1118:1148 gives 411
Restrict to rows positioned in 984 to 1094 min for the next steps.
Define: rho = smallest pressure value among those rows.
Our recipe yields 377.5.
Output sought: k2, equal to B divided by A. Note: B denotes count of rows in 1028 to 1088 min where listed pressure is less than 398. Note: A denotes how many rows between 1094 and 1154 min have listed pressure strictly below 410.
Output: 0.1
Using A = 8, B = 1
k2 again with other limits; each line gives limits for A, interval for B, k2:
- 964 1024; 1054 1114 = 0.8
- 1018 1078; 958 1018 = 2.0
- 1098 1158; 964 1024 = 0.4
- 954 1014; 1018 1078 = 0.0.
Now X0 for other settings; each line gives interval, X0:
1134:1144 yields 403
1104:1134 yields 409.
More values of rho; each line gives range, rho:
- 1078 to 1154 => 377.5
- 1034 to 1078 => 401.9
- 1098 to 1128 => 394.9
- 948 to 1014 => 375.6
